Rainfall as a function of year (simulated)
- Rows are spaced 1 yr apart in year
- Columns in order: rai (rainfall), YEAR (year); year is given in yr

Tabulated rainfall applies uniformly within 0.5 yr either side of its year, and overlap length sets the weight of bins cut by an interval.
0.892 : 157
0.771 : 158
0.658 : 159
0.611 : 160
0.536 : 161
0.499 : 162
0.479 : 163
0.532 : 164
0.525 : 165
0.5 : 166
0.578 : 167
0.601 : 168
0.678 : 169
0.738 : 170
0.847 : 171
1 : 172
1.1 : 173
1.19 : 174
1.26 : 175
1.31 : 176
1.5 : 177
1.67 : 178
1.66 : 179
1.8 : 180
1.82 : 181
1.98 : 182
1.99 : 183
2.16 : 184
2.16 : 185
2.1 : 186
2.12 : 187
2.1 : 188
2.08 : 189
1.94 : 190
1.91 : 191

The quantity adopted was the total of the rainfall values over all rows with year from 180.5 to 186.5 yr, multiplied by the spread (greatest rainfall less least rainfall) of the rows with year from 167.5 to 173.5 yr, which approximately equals 6.1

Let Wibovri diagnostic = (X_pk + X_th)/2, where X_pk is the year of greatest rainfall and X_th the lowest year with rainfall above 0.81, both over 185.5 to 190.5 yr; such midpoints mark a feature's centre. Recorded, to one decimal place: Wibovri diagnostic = 186.5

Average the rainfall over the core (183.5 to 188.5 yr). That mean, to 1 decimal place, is 2.1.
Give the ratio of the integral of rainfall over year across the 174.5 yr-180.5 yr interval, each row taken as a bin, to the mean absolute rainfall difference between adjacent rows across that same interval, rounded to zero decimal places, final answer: 82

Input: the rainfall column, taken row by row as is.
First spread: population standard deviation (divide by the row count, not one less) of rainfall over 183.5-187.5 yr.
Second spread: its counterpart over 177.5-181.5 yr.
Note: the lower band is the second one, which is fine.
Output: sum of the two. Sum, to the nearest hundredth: 0.10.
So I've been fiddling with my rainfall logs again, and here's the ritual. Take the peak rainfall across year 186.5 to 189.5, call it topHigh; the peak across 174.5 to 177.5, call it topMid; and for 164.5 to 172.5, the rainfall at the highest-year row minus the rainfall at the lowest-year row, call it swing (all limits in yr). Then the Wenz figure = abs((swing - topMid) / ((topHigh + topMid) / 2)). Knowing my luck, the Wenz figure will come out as 0.57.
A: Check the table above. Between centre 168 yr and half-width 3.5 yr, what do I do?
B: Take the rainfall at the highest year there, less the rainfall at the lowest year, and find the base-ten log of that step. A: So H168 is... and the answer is -0.49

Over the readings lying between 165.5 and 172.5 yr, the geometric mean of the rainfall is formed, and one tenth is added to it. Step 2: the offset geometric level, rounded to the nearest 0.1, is 0.8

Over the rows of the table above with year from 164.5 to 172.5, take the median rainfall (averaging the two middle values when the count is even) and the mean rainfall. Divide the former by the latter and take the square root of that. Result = 0.97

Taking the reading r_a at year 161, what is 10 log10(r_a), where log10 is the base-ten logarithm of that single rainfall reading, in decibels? -2.7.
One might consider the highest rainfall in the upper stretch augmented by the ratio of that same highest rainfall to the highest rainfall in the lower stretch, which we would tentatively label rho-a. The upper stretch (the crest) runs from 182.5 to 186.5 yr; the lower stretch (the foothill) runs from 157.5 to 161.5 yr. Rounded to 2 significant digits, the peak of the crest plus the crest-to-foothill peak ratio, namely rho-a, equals 5.0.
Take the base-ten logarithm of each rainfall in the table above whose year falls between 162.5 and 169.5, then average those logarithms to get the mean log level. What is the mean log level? -0.26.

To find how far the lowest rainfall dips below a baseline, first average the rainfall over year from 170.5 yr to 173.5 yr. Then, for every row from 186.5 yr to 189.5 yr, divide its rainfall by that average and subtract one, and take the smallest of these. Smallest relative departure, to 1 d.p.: 1.1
